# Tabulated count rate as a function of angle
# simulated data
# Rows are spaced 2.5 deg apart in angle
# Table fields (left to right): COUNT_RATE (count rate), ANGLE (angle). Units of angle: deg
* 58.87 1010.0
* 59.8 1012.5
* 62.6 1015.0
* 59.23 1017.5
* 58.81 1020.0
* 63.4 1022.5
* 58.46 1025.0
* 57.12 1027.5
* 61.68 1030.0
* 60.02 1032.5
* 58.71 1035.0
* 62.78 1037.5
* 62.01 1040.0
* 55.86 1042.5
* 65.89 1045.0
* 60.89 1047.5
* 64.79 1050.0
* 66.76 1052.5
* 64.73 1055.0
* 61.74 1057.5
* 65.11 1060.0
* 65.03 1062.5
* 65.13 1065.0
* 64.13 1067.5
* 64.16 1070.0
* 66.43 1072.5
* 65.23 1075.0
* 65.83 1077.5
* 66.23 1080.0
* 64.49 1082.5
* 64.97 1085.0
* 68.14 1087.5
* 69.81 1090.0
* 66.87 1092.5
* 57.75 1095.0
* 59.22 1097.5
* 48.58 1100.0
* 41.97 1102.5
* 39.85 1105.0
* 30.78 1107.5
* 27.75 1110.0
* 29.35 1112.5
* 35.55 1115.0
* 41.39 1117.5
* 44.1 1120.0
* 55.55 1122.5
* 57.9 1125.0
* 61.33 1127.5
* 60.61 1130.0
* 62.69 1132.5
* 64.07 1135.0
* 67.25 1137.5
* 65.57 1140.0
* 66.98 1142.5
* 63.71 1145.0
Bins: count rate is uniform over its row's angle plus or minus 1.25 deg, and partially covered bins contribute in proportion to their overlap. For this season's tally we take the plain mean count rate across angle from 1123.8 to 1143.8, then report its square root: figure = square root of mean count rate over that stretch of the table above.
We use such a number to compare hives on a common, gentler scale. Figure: 7.96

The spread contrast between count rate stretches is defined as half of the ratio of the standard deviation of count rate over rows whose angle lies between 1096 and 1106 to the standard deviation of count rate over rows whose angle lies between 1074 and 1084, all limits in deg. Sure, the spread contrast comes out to 5.7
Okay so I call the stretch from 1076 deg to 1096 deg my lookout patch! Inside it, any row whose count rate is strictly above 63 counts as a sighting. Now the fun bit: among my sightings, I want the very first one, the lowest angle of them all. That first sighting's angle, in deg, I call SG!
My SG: 1077.5 deg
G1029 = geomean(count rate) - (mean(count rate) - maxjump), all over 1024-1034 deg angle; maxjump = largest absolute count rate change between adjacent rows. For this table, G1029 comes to 4.5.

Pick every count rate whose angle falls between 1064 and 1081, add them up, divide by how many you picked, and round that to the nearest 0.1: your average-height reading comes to 65.3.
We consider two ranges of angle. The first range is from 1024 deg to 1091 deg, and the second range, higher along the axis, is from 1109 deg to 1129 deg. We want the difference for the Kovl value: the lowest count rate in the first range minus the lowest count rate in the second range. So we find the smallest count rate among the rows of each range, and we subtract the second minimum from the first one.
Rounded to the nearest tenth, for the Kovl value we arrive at 28.1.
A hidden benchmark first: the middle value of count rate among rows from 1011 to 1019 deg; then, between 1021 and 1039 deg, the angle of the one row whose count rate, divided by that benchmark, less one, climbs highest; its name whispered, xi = 1022.5 deg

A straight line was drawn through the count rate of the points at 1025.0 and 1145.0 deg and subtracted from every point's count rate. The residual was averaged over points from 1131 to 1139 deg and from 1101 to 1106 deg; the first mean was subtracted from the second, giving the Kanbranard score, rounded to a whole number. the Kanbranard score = -22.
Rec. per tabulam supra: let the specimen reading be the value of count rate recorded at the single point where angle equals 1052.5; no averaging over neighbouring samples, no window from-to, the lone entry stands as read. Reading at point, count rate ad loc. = 66.76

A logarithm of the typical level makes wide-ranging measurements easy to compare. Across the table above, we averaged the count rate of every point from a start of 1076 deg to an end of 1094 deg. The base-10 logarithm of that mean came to 1.82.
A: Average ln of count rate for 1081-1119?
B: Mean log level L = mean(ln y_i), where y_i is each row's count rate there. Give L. 3.86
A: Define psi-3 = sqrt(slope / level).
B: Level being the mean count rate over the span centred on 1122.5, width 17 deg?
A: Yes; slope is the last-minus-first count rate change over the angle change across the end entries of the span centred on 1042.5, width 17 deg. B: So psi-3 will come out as 0.09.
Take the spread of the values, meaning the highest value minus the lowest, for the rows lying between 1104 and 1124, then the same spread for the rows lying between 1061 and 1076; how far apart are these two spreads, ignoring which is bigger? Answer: 25.5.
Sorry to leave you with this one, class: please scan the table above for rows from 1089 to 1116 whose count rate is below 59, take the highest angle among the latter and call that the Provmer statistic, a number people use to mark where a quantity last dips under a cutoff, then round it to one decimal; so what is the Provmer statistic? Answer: 1115.0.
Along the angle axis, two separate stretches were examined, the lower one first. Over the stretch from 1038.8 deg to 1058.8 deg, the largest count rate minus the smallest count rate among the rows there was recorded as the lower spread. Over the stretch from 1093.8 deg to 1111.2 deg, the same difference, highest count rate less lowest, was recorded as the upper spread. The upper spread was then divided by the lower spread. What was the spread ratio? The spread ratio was 2.9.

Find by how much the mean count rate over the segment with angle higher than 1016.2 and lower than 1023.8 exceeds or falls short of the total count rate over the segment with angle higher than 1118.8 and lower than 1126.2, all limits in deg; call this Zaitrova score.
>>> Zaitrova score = -97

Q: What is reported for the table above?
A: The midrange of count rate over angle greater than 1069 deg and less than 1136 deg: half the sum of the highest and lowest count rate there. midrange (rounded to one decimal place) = 48.8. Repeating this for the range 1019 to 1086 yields 61.3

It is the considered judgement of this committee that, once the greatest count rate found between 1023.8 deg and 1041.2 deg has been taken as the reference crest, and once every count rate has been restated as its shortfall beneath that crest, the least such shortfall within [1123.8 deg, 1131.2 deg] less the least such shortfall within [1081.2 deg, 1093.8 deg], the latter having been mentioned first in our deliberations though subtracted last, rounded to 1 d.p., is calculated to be 8.5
